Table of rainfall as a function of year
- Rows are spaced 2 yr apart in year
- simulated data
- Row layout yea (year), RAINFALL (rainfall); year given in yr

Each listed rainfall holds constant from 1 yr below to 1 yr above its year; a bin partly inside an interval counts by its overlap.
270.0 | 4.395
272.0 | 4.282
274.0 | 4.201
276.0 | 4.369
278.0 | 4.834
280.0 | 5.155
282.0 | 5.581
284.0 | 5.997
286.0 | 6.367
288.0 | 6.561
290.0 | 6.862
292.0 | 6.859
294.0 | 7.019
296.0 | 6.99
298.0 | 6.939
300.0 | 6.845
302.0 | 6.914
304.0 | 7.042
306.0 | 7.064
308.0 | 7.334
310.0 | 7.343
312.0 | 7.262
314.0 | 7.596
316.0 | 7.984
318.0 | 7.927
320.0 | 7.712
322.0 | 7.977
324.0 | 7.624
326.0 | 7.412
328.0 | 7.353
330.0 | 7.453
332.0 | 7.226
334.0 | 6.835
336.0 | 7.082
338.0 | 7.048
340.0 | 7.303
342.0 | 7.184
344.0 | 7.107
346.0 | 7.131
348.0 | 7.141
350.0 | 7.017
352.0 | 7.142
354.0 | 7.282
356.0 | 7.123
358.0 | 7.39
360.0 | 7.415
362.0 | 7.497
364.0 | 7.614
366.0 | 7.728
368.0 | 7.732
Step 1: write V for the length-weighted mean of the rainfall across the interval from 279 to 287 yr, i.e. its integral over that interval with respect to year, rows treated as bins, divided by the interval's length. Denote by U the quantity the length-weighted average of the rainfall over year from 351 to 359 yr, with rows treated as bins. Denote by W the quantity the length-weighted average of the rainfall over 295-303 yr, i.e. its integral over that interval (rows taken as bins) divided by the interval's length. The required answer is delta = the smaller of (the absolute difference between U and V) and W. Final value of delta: 1.5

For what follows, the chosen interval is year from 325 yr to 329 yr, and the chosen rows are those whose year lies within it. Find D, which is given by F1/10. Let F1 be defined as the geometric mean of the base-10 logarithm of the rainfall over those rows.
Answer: 0.0868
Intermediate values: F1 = 0.868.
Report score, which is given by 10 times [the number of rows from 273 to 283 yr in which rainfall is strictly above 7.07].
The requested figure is 0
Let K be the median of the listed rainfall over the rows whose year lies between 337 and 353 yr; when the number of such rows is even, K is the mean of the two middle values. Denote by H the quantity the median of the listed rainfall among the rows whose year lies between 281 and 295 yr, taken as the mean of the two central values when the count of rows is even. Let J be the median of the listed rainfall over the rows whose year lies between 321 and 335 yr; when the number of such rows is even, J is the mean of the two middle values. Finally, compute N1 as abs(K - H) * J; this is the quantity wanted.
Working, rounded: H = 6.56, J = 7.4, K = 7.1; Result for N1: 4.3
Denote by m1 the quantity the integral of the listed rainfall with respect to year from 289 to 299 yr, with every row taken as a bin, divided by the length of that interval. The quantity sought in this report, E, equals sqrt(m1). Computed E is 2.63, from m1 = 6.9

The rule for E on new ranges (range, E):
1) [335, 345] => 2.67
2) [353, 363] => 2.71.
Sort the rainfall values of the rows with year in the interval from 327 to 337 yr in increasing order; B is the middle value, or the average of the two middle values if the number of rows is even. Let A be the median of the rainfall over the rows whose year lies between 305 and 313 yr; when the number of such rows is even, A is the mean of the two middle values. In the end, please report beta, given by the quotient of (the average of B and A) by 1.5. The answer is 4.84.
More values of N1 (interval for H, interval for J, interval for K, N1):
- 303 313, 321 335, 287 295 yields 3.0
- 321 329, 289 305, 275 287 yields 14.9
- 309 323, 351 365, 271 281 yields 24.7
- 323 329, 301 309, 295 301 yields 3.3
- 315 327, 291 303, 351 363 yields 3.3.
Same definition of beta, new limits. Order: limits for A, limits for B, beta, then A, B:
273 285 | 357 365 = 4.15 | 4.99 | 7.5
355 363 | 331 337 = 4.83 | 7.40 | 7.1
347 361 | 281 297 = 4.62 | 7.14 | 6.7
